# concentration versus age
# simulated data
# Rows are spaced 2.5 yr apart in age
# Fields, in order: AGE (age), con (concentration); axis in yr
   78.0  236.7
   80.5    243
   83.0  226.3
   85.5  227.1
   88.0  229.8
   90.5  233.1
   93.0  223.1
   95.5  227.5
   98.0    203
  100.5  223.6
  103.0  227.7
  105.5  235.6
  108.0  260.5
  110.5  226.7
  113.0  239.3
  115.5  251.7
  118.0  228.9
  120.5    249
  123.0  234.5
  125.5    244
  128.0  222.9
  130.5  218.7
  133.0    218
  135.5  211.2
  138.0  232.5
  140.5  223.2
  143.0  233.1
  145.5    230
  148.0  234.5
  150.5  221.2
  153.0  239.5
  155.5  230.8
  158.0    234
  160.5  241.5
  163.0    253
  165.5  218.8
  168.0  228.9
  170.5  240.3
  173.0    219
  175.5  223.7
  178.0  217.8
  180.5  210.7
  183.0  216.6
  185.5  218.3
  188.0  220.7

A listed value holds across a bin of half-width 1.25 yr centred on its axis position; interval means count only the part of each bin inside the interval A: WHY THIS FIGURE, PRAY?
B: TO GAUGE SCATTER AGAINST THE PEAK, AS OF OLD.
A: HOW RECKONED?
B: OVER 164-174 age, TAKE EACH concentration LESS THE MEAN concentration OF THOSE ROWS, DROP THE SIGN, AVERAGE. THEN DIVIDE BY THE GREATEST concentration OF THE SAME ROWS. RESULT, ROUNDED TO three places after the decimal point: 0.033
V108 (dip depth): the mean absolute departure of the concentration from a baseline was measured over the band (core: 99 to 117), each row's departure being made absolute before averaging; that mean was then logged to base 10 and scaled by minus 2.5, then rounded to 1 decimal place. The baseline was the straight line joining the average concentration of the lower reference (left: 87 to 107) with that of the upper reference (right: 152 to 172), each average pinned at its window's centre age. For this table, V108 -2.7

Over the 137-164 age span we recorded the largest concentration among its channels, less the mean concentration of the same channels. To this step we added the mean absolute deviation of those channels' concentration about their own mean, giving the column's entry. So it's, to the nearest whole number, 25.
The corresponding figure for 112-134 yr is 28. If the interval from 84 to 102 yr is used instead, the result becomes 15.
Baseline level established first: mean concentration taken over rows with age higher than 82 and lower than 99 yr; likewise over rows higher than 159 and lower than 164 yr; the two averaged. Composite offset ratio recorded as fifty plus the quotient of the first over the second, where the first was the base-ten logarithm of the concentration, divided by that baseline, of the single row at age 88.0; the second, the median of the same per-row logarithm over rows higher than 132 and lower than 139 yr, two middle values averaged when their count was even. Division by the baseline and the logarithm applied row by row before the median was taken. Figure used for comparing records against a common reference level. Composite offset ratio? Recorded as 50.3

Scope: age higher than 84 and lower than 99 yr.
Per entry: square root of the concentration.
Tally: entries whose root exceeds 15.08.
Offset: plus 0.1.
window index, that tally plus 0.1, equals 3.1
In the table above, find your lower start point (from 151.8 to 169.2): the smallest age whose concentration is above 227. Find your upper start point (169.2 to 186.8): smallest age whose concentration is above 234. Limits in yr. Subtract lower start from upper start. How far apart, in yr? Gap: 17.5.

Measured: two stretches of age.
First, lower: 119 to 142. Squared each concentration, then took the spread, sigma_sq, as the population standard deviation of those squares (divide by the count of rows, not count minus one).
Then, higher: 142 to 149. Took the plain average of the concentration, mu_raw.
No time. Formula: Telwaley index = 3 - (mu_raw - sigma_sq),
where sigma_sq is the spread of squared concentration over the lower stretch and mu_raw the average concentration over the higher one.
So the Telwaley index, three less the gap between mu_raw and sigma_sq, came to 5265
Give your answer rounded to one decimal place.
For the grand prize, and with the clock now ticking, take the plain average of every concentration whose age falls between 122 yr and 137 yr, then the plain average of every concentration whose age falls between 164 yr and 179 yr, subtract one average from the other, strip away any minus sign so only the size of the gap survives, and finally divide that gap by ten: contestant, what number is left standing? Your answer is 0.0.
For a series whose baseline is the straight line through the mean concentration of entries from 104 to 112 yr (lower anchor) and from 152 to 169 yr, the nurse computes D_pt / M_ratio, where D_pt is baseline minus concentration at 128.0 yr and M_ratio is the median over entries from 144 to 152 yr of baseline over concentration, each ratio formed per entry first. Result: 15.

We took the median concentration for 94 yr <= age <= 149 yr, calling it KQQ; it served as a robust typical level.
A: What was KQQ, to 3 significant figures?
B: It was 229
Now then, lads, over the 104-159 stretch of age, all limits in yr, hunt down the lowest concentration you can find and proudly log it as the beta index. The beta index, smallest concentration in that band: 211.2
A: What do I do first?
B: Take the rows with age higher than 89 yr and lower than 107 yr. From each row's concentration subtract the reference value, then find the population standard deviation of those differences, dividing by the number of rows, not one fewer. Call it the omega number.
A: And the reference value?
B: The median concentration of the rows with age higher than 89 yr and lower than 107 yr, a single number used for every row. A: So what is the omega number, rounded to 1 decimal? 9.9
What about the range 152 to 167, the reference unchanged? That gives 10.5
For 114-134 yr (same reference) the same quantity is 12.6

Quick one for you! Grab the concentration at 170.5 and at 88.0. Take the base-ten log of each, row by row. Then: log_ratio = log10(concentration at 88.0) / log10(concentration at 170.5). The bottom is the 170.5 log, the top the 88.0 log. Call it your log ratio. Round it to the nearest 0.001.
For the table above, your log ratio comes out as 0.992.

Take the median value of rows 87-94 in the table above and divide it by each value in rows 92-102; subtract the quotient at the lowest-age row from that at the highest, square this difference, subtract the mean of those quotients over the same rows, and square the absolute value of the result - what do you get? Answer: 1.10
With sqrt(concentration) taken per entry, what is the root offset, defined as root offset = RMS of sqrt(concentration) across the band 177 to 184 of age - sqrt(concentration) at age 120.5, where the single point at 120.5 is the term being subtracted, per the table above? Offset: -1.12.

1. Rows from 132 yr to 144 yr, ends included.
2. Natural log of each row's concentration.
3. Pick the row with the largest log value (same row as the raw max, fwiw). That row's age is 143.0 yr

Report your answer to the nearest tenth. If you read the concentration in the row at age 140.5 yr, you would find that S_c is 223.2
